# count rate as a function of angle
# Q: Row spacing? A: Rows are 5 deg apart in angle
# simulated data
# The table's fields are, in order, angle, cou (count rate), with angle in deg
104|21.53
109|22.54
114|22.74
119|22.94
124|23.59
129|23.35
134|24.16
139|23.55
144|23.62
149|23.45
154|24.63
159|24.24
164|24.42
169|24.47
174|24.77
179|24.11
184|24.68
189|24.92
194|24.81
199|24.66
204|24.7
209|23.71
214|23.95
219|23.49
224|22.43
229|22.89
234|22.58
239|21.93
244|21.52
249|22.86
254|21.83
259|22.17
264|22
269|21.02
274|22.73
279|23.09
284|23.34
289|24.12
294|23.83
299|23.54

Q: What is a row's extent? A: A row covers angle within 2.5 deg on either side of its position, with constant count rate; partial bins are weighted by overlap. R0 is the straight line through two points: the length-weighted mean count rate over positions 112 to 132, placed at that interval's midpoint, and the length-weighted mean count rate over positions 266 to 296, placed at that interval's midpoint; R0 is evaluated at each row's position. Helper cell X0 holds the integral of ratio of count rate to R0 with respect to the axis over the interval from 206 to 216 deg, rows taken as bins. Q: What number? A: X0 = 10.3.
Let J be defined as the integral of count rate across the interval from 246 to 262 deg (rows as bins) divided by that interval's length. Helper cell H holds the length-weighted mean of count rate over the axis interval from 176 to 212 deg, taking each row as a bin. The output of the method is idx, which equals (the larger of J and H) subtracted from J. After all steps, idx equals -2.3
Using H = 24.5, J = 22.3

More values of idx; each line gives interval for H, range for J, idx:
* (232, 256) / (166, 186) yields 0.0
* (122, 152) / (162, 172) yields 0.0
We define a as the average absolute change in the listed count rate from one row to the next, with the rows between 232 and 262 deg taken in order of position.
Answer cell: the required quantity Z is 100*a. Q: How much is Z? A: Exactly 75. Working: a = 0.8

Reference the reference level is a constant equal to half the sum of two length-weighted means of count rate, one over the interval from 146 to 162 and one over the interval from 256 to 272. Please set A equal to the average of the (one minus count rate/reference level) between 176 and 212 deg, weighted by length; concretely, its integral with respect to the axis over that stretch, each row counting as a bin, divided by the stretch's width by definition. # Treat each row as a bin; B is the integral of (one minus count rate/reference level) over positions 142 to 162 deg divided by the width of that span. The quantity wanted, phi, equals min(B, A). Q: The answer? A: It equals -0.069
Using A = -0.07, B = -0.047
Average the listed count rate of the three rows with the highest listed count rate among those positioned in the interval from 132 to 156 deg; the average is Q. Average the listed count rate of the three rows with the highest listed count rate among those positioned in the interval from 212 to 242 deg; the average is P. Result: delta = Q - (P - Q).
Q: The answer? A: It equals 25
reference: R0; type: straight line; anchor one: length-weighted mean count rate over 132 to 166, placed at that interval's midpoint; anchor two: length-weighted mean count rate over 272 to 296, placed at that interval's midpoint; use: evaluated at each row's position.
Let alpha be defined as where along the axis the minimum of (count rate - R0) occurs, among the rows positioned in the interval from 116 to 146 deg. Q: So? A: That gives 119 deg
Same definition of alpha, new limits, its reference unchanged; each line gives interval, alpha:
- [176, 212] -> 209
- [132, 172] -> 149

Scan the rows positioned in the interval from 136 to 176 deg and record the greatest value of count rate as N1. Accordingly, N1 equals 24.77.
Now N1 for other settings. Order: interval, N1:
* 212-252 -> 23.95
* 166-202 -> 24.92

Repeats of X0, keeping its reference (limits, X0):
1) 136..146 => 10.2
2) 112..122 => 9.9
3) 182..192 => 10.7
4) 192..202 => 10.7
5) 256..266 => 9.6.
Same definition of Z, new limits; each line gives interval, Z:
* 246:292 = 70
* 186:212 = 32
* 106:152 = 37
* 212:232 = 66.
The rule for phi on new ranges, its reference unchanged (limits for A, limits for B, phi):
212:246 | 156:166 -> -0.061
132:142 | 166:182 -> -0.066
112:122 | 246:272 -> 0.002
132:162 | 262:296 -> -0.044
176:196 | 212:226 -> -0.074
